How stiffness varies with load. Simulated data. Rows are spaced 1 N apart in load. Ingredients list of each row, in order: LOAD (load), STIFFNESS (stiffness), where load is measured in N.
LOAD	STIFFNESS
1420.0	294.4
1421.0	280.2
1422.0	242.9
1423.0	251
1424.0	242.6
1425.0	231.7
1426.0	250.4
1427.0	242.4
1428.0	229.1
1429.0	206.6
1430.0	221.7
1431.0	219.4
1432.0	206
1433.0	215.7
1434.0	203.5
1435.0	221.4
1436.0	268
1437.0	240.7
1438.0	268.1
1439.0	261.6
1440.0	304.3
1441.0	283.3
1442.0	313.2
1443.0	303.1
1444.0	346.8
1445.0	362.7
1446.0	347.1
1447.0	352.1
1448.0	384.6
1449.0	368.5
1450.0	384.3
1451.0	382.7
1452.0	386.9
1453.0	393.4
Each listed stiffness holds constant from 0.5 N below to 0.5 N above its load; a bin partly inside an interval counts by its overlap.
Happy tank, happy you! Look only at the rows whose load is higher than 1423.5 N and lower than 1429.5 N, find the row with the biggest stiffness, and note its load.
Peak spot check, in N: 1426.0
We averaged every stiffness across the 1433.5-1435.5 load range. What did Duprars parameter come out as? 212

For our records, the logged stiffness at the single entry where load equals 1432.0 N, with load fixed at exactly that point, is 206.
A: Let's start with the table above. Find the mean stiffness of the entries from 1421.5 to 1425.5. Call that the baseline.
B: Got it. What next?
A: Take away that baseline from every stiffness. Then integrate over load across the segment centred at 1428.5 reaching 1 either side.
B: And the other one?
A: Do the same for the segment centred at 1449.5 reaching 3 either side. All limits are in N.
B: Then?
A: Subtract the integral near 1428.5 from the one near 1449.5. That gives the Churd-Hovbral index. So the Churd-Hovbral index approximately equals 855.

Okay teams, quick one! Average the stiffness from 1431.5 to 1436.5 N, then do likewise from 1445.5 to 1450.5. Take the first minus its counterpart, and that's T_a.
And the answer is -144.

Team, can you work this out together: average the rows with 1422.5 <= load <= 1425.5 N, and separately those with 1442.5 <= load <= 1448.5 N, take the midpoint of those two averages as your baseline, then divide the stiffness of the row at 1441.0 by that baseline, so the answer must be 0.96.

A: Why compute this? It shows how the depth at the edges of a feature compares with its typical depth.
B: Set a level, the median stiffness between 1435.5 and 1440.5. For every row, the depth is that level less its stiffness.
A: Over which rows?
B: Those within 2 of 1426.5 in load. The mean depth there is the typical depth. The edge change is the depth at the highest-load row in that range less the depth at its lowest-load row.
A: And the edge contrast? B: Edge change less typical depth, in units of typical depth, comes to -0.91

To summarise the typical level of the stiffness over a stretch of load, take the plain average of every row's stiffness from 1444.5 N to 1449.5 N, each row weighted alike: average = 363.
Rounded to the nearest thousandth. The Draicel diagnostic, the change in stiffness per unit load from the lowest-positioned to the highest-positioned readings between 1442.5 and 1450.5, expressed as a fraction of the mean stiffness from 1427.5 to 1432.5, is 0.054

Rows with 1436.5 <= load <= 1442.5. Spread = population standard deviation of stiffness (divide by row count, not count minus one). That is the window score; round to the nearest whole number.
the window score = 25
